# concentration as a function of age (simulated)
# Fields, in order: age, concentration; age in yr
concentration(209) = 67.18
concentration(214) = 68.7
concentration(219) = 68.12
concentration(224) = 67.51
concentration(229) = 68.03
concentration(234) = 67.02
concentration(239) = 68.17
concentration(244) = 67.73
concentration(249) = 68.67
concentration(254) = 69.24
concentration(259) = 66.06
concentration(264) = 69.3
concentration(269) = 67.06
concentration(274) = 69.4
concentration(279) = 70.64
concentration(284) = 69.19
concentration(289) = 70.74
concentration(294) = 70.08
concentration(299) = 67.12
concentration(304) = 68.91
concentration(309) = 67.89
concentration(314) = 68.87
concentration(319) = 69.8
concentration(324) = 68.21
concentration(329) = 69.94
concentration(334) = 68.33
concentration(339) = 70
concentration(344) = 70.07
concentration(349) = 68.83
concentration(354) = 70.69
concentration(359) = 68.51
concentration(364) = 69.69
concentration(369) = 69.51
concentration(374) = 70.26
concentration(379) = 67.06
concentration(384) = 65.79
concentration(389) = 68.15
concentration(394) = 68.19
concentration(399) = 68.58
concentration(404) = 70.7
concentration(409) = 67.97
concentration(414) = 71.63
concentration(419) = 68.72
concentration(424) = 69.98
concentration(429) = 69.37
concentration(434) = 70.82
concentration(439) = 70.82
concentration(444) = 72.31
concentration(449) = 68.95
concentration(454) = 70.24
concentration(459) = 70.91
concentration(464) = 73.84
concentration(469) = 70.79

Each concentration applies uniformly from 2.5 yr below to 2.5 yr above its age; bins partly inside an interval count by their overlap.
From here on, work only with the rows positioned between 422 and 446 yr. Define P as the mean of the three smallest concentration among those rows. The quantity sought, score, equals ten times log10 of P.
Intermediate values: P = 70.1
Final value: 18.5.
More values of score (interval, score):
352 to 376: 18.4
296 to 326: 18.3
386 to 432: 18.3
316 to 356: 18.4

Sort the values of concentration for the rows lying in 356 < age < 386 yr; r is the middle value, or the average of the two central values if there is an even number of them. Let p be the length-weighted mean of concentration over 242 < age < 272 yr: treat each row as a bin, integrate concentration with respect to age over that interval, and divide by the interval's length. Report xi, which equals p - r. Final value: -1.0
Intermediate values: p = 68.0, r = 69.0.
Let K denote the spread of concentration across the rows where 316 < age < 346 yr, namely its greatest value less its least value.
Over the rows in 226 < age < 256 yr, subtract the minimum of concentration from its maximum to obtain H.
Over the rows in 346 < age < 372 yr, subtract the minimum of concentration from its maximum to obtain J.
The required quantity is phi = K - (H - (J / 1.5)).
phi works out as 1.1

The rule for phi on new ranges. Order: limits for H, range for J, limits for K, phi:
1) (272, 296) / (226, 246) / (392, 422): 2.9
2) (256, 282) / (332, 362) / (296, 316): -1.2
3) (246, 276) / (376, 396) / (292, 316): 1.2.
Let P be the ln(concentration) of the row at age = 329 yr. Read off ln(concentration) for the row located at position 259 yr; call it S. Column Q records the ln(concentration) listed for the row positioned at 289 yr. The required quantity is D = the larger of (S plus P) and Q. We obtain 8.44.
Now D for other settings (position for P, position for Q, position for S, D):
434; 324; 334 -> 8.48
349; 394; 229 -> 8.45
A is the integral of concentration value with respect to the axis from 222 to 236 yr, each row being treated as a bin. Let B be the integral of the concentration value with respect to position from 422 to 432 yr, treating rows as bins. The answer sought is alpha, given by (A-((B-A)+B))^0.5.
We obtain 22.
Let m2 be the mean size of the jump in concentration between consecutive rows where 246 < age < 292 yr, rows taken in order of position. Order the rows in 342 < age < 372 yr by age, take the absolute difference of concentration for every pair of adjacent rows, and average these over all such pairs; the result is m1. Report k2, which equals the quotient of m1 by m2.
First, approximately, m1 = 1.3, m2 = 2.0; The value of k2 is 0.67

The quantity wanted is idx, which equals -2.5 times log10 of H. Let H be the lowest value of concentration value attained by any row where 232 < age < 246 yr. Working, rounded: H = 67.02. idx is -4.57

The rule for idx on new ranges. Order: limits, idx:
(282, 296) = -4.60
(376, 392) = -4.55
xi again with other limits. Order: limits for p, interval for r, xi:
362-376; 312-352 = 0.5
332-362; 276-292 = -1.2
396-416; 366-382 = 0.1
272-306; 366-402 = 1.3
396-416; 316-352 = -0.2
